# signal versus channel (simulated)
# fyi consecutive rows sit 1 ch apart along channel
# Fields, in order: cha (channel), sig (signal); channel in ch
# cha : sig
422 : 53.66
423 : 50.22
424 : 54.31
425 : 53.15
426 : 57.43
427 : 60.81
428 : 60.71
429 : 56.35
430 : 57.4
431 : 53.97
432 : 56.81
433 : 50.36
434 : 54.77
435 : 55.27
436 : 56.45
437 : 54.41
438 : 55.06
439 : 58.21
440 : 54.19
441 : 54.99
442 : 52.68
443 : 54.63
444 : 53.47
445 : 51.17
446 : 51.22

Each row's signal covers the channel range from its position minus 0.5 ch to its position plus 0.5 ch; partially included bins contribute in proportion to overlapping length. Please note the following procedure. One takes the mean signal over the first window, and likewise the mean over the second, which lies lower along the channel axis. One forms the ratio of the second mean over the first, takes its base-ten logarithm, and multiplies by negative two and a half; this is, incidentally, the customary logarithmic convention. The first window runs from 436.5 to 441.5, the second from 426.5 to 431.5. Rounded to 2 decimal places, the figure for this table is -0.05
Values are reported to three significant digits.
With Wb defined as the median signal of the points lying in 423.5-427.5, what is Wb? 55.9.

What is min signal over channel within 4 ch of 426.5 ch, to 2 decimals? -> 50.22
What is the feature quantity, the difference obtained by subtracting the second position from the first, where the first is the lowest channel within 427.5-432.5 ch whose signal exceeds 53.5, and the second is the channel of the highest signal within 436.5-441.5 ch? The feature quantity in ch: -11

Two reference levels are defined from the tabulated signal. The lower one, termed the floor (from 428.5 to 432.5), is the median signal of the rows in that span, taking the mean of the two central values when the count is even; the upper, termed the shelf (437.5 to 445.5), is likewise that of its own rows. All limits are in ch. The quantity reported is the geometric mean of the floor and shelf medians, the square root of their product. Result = 55.5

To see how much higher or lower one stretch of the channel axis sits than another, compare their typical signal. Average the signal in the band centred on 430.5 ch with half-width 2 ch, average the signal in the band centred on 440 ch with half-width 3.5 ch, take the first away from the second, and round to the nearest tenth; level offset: -1.3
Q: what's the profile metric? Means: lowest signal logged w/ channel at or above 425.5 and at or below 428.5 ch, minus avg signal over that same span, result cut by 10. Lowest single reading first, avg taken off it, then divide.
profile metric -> -0.22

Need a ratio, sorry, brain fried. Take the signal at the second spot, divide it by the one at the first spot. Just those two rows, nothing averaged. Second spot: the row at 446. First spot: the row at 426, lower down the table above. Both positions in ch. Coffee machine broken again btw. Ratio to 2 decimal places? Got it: 0.89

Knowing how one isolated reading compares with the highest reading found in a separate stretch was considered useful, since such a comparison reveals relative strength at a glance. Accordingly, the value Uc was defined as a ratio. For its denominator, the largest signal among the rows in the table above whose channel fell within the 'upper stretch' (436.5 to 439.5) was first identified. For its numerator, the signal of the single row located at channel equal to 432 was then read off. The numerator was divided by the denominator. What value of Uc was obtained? 0.98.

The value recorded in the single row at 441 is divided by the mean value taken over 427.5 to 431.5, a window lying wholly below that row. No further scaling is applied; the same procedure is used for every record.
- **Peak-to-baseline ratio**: 0.96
